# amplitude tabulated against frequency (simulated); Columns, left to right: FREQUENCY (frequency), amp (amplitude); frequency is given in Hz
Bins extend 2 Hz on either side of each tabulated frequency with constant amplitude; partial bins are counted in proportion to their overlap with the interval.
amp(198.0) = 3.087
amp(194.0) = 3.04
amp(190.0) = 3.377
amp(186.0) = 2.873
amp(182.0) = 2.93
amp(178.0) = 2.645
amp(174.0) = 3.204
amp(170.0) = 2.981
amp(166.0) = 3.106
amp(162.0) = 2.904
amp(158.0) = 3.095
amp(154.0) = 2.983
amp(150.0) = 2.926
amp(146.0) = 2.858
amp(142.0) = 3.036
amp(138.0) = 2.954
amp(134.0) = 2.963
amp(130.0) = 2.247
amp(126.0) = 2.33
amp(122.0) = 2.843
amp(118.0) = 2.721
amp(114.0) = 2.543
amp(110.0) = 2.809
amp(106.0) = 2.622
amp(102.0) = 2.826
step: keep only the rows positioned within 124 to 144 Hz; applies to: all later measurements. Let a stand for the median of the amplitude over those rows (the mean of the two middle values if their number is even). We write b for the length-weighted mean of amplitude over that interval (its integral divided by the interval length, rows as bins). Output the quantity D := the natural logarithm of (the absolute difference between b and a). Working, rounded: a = 2.95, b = 2.71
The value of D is -1.4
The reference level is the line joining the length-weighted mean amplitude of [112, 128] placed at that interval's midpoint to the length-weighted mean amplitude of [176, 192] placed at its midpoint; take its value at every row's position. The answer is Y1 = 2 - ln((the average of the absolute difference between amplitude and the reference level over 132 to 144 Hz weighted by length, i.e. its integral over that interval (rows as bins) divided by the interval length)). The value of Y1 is 3.28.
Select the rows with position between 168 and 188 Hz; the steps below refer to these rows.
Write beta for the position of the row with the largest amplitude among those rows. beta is 174.0 Hz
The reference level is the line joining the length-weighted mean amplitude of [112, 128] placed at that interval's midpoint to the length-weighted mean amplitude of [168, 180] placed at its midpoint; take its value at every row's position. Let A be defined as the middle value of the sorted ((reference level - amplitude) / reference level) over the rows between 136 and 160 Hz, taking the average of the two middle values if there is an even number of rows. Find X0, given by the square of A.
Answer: 0.0052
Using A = -0.072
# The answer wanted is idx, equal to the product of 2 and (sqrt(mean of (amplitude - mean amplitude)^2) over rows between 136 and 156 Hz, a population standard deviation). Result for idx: 0.12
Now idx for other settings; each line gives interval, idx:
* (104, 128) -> 0.35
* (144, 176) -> 0.22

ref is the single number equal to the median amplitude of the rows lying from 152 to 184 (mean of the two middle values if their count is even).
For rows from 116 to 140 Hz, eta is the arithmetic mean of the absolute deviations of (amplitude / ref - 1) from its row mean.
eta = 0.087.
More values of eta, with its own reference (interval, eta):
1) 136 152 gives 0.017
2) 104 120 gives 0.031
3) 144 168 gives 0.028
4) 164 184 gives 0.050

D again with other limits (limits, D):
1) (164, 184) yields -4.9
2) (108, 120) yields -3.5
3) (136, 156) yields -6.0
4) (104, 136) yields -3.3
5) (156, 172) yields -4.1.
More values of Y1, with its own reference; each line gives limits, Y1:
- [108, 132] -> 3.48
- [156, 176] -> 3.61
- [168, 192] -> 3.63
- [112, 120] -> 4.55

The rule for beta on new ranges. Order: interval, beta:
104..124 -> 122.0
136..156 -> 142.0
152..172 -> 166.0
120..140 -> 134.0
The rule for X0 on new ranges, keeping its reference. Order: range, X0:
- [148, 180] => 0.0027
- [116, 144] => 0.0071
